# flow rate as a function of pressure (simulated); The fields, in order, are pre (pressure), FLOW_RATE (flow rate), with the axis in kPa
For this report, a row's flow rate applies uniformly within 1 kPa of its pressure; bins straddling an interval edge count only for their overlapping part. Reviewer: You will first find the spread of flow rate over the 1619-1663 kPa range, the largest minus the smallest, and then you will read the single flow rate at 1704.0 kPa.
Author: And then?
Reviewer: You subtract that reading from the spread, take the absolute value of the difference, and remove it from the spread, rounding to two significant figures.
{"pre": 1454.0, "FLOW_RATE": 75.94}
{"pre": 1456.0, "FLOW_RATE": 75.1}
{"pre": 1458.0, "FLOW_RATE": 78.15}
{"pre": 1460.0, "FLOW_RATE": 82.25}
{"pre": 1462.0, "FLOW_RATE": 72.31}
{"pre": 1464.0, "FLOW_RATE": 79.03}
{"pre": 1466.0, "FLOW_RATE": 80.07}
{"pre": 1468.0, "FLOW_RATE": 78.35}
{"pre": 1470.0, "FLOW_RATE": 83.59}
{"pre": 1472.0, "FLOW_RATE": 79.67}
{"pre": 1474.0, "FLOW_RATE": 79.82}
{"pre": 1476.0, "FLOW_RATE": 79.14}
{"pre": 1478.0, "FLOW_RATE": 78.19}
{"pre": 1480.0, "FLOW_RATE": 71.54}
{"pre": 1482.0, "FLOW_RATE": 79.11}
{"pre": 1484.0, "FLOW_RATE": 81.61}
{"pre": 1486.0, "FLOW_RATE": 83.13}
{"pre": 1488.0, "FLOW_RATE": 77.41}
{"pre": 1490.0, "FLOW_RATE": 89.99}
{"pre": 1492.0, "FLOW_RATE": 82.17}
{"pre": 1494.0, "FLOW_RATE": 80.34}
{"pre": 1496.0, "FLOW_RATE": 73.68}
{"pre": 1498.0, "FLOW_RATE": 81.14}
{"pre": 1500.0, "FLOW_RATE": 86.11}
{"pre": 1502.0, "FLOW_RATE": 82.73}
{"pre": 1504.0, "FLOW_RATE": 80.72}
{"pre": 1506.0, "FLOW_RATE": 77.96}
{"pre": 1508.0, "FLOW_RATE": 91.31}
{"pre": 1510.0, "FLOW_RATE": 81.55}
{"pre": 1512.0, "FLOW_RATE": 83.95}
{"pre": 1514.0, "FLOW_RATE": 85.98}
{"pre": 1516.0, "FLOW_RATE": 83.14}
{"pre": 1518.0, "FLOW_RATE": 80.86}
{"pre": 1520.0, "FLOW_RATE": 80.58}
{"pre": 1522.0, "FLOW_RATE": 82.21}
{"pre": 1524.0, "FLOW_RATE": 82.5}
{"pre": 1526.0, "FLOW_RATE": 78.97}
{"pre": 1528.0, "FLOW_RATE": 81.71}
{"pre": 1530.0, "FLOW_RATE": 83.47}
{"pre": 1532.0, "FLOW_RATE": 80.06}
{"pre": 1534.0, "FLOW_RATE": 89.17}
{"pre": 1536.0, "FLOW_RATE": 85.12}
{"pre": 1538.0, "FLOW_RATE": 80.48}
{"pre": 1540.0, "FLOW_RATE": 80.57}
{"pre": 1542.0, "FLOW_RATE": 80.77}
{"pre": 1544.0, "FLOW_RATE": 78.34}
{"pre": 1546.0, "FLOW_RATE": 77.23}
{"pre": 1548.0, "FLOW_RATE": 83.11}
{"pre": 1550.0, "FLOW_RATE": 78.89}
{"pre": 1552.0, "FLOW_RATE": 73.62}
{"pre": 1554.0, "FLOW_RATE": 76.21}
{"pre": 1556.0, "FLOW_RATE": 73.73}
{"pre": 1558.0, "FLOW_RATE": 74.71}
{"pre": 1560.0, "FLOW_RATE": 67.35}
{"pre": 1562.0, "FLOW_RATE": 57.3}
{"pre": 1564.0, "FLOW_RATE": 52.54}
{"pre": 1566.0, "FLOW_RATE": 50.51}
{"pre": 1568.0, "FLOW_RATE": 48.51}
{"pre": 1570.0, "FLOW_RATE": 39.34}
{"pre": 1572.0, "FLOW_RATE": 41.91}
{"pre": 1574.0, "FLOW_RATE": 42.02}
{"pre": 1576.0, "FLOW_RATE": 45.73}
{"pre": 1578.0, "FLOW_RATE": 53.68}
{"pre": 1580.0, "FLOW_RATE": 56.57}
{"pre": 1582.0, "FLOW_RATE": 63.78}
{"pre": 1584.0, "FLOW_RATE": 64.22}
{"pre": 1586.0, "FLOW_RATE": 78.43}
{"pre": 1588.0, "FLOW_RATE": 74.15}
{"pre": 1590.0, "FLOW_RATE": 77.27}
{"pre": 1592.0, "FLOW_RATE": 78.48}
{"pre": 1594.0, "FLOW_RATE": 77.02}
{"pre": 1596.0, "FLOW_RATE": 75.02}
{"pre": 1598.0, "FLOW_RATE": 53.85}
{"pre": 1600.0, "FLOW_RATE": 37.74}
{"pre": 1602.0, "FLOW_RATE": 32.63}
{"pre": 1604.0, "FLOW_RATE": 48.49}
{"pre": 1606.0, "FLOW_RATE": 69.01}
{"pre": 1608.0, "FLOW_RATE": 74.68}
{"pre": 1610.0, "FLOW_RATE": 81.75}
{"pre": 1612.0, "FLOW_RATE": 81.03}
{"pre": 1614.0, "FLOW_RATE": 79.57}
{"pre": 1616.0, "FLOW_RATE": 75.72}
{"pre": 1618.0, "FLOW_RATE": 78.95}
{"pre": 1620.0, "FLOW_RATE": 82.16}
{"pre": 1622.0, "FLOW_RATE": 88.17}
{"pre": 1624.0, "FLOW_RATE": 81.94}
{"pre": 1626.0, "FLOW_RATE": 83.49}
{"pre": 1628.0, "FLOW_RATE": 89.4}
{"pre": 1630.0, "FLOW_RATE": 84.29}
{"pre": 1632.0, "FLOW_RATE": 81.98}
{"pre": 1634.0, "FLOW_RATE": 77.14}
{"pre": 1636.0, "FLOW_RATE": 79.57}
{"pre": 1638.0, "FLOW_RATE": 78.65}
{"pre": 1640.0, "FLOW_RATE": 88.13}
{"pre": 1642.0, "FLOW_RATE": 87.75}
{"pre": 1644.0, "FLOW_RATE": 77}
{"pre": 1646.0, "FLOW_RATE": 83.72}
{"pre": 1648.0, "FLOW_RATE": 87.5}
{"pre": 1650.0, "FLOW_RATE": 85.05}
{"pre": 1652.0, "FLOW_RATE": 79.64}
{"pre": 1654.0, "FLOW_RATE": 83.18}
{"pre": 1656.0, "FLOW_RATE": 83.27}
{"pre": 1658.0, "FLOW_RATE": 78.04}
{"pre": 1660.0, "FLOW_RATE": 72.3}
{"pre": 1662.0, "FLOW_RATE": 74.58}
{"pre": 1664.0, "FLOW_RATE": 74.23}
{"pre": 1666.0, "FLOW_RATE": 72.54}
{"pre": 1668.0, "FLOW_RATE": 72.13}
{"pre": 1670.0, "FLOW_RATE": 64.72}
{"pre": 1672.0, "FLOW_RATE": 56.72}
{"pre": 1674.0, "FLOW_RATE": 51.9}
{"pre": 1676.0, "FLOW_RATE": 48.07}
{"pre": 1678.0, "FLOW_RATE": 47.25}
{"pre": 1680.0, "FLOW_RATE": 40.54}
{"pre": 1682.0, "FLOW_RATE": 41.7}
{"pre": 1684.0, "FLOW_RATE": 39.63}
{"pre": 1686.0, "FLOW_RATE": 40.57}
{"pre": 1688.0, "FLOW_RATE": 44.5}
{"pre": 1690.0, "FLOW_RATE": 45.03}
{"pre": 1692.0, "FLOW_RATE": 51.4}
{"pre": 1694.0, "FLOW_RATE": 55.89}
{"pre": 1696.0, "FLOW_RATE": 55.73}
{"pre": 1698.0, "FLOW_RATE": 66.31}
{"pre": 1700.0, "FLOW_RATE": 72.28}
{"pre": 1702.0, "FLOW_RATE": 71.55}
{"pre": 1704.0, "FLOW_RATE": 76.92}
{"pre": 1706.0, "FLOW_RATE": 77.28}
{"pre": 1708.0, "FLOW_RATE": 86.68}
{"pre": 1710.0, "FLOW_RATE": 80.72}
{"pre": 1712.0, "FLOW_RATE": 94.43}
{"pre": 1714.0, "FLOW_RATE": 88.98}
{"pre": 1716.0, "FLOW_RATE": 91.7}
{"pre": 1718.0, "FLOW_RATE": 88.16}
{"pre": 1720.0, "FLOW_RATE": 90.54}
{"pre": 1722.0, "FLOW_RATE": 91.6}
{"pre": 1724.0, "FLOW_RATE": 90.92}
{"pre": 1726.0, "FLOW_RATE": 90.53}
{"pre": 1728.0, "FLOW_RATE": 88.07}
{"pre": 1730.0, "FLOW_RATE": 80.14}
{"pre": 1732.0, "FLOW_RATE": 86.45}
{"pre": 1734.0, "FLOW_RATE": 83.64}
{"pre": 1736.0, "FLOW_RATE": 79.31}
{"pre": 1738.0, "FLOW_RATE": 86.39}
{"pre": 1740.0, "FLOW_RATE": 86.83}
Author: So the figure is -43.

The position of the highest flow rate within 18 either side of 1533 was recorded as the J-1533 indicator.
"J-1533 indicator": 1534.0 kPa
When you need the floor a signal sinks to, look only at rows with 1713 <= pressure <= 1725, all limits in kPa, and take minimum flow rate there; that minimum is 88.16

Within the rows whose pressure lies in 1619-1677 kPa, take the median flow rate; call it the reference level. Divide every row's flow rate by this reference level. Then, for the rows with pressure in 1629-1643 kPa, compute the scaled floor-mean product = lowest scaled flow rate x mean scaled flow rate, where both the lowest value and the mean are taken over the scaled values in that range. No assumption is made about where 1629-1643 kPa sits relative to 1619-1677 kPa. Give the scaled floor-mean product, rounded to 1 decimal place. 1.0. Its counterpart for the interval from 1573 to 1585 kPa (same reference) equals 0.4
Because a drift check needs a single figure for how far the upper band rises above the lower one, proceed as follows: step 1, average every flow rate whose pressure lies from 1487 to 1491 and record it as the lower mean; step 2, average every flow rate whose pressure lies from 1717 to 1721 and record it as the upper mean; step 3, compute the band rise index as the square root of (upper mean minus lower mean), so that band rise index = 2.4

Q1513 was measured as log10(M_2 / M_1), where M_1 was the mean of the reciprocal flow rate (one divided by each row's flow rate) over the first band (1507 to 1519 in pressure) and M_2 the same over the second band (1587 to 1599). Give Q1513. 0.07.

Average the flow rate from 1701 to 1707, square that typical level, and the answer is 5663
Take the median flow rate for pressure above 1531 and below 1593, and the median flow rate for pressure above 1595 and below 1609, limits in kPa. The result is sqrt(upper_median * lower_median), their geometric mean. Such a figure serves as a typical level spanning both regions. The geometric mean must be 63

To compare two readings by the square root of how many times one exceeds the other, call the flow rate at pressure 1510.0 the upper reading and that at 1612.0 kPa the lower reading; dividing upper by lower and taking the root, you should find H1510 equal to 1.00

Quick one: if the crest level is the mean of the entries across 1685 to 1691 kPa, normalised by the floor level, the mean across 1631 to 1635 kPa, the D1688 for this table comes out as 0.55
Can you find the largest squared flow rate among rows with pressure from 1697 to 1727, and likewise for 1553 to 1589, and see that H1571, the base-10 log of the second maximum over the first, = -0.16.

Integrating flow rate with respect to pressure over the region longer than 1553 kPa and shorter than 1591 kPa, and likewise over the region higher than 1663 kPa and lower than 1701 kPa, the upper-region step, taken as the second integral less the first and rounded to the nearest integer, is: -194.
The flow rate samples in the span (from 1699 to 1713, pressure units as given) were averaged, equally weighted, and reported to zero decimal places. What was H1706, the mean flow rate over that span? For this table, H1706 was 80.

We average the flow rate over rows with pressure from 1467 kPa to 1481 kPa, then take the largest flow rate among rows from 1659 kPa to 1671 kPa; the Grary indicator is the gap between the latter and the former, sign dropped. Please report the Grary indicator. 4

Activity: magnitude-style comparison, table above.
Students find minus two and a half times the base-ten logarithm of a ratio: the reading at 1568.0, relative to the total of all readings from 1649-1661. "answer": 2.5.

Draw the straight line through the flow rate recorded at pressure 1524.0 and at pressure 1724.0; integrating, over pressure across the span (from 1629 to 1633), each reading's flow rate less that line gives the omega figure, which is -15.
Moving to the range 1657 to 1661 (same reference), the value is -52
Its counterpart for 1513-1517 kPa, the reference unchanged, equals 10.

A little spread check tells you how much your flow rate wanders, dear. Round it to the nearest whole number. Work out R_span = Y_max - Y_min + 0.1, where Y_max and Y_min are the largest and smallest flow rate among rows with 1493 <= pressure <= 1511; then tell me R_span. 18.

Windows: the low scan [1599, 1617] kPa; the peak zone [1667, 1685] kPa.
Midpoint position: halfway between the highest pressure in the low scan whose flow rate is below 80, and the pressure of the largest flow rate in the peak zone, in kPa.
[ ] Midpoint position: 1642 kPa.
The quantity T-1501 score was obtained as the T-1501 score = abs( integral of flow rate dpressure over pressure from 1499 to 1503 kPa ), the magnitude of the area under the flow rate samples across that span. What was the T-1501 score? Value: 338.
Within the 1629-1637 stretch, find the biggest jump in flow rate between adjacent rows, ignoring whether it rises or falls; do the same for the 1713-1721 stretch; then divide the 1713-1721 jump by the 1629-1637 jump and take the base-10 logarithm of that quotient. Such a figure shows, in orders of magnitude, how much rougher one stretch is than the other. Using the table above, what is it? -0.14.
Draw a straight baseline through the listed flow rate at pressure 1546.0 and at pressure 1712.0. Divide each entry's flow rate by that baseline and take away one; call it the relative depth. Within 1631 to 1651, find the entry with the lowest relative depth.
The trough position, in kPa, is 1644.0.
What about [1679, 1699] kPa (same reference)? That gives 1684.0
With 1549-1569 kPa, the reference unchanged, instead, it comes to 1568.0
